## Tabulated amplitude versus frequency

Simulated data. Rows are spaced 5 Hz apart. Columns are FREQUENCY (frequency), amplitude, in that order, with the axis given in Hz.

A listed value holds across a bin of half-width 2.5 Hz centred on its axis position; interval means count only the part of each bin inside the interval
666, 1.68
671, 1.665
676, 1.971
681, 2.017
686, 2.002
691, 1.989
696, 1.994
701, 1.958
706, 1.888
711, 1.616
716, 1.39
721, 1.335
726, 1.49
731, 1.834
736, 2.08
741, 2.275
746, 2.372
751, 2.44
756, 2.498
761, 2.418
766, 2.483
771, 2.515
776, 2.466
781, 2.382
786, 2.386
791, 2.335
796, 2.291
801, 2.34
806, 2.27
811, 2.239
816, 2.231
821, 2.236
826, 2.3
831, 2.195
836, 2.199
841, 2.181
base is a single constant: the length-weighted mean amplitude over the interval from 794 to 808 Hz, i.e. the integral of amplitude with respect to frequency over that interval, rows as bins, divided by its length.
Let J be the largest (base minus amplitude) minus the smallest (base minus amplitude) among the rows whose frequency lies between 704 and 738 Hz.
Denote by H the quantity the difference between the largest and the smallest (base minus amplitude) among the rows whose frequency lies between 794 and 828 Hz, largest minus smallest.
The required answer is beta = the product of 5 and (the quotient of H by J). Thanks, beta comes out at 1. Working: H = 0.11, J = 0.7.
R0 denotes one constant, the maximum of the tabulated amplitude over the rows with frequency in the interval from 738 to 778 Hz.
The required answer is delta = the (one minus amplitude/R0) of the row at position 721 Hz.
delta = 0.47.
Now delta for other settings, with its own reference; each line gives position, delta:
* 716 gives 0.45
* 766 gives 0.01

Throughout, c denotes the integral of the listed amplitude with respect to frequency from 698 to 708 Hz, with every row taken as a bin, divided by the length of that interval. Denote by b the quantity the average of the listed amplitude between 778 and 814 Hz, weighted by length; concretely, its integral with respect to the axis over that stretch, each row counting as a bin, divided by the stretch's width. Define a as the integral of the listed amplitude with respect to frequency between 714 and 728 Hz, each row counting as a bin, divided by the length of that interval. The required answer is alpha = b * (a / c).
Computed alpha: 1.7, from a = 1.4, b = 2.3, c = 1.93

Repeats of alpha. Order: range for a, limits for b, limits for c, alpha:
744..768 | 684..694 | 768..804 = 2.0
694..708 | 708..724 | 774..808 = 1.2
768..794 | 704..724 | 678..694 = 1.9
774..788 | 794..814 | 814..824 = 2.5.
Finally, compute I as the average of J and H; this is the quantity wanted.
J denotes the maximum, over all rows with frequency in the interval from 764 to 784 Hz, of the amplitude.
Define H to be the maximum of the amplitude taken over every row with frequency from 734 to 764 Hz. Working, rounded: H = 2.498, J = 2.515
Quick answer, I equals 2.51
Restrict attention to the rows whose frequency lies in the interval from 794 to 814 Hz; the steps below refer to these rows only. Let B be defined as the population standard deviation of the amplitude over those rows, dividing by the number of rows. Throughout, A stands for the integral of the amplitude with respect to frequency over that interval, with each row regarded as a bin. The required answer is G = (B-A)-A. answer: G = -91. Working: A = 46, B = 0.037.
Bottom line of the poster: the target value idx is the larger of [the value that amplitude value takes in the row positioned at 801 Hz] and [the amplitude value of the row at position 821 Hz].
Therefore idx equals 2.34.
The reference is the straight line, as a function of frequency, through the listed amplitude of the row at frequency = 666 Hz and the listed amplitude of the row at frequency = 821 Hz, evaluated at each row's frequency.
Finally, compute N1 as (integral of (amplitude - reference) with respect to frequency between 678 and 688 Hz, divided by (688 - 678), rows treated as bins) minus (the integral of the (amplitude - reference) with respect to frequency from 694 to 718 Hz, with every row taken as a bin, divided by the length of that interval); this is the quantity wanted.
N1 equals 0.3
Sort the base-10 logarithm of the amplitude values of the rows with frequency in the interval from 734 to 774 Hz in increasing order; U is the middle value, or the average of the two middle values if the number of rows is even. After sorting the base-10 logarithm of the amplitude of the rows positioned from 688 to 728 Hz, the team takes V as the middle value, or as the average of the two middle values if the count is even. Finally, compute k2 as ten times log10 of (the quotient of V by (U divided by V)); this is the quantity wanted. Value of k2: -8.2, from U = 0.39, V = 0.242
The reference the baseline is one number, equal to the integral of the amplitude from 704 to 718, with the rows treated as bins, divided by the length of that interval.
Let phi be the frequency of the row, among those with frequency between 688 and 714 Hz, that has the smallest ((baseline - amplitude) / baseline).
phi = 696 Hz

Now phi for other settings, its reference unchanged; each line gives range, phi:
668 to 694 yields 681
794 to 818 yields 801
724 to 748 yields 746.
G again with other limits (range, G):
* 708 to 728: -59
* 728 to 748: -85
